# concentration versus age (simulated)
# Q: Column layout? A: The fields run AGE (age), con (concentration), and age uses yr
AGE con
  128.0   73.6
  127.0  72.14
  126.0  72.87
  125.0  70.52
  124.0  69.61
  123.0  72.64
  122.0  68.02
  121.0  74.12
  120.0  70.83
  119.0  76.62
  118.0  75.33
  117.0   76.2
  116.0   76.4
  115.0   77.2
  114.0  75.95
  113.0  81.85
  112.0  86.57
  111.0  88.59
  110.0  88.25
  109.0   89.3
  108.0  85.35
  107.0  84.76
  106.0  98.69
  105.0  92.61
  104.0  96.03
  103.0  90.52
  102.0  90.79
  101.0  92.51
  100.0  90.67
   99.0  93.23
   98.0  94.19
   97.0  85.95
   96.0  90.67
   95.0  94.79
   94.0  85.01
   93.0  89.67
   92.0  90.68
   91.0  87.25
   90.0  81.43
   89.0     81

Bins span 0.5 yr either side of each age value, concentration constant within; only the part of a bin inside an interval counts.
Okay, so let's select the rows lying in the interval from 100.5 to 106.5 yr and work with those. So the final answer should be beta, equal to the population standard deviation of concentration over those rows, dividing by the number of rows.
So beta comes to 2.9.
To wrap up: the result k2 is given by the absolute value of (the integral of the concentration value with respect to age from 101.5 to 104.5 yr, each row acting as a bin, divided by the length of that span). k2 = 92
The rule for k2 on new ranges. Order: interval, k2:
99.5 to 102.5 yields 91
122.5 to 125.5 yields 71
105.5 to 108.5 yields 90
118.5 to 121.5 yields 74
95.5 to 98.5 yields 90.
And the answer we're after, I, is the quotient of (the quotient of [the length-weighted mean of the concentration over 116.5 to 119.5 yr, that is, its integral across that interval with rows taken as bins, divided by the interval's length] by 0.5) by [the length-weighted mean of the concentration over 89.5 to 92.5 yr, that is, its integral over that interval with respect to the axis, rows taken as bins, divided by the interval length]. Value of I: 1.76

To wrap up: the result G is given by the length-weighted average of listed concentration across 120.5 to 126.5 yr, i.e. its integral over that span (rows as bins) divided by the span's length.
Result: 71.3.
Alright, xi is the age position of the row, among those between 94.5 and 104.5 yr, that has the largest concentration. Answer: 104.0 yr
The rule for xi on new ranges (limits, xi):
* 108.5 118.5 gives 109.0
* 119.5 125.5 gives 121.0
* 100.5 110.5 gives 106.0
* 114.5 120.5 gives 115.0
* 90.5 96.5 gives 95.0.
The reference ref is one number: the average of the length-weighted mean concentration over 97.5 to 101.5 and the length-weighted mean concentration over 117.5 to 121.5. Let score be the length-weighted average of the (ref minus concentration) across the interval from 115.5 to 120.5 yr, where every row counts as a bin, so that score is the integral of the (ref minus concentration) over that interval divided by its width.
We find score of 8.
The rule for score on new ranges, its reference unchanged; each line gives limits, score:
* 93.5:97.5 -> -6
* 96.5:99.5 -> -8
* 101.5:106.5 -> -10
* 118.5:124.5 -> 11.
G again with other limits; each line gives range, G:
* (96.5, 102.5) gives 91.2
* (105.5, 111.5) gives 89.2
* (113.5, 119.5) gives 76.3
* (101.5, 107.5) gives 92.2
